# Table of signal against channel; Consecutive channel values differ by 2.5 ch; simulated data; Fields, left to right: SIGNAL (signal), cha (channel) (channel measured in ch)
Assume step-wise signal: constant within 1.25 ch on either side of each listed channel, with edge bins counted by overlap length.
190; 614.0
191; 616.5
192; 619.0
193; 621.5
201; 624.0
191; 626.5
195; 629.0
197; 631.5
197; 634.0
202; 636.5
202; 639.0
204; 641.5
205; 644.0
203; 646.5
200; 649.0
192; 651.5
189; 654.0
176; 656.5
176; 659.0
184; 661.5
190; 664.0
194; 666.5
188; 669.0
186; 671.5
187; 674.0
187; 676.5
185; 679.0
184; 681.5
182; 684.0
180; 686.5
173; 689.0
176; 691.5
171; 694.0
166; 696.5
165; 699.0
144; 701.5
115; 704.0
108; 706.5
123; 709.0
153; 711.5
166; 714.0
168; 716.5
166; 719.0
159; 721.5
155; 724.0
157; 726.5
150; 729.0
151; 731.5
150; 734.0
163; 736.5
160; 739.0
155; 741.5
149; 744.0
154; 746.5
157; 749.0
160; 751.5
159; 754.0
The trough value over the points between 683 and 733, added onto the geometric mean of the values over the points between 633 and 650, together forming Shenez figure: 310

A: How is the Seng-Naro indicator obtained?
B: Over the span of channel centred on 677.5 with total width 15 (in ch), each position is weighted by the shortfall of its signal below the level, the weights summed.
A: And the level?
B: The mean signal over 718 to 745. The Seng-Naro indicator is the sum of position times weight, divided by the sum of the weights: 677.5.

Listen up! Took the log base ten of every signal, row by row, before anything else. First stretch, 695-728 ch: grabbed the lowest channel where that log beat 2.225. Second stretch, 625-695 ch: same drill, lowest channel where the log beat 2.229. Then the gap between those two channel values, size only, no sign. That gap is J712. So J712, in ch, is 90.0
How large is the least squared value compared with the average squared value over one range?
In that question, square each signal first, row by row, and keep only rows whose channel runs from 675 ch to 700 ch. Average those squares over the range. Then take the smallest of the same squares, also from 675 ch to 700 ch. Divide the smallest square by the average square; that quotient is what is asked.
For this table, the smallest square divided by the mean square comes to 0.87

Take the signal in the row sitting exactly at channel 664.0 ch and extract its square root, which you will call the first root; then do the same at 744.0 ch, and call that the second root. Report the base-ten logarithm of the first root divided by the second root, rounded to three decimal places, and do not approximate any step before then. 0.053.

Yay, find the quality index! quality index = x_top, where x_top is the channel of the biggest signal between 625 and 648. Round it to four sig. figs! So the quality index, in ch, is 644.0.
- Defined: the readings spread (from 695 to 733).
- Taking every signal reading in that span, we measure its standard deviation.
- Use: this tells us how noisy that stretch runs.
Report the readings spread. 19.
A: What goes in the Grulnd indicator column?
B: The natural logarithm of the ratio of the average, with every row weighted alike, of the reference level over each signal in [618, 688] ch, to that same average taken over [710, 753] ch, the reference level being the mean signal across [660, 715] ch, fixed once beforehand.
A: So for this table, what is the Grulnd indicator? -0.20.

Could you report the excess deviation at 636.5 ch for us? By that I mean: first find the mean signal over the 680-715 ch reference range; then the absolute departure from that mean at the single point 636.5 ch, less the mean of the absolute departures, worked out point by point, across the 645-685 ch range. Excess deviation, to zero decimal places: 14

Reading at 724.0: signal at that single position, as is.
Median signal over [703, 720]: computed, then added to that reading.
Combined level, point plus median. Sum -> 308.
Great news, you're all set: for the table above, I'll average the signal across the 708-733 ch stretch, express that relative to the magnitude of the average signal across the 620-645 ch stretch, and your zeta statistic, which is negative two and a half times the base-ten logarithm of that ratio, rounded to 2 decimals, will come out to 0.27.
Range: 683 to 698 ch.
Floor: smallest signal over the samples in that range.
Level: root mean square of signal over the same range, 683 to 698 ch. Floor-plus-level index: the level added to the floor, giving 341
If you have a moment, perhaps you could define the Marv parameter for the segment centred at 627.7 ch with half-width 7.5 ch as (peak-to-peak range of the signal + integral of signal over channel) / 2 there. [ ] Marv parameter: 1472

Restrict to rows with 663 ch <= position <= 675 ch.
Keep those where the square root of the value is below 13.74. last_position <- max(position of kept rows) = 674.0 ch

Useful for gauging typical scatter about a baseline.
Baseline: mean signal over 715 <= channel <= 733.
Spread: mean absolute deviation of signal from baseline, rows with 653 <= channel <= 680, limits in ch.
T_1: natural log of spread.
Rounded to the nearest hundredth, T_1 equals 3.32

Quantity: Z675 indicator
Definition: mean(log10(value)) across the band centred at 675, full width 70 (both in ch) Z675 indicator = 2.24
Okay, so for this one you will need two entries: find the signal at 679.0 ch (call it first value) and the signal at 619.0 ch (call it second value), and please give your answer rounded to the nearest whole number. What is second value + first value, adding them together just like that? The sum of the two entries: 377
